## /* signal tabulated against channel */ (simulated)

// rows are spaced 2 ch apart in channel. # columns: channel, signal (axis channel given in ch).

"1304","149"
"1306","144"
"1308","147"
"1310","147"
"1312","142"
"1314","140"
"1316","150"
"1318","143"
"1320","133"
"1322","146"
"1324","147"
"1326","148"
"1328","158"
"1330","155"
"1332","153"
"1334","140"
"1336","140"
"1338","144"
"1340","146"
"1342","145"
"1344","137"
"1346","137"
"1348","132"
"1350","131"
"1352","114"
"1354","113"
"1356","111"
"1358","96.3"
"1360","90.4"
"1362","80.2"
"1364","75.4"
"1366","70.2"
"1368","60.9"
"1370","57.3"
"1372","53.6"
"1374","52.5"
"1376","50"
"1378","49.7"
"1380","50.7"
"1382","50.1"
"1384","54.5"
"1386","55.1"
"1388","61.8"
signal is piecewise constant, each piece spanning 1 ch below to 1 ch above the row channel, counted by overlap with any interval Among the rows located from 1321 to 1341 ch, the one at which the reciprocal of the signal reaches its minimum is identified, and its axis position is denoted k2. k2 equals 1328 ch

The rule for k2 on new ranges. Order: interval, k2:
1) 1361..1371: 1362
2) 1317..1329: 1328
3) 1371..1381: 1372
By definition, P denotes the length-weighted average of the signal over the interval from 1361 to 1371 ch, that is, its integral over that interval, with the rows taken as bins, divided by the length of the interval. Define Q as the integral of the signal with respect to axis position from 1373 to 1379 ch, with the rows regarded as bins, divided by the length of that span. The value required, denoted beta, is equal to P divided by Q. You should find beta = 1.4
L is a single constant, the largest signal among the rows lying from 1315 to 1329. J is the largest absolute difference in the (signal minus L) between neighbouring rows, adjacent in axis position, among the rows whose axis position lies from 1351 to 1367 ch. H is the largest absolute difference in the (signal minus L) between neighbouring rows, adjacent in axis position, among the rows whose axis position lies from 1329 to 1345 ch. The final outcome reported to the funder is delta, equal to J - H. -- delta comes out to 2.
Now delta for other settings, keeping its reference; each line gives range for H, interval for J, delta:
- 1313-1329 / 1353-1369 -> 2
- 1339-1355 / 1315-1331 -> -4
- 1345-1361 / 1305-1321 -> -7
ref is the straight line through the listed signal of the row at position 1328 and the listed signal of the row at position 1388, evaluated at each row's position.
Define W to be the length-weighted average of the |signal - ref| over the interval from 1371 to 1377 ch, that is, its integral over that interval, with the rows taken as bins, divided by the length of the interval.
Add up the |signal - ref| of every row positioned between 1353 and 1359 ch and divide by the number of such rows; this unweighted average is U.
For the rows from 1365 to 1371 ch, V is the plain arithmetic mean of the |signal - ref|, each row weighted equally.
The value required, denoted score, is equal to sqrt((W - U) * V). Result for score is 28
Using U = 6.3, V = 31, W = 32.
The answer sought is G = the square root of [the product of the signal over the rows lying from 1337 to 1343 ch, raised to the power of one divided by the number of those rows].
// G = 12.0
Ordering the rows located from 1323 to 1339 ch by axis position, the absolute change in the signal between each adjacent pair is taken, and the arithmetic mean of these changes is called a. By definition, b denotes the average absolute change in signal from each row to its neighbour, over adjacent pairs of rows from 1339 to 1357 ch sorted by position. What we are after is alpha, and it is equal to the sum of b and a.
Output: 9.1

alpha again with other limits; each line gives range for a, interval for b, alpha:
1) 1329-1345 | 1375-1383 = 4.9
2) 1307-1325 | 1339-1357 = 10.4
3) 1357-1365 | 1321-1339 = 11.2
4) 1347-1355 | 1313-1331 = 13.2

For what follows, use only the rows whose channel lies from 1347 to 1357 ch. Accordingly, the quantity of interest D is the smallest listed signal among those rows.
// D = 111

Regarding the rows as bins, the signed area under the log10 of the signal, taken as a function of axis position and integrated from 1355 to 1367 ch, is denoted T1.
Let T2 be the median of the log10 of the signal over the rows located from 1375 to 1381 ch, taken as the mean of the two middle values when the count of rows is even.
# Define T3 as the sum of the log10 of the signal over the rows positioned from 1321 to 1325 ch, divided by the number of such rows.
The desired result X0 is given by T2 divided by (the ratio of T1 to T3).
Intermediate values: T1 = 23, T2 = 1.70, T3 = 2.17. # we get 0.16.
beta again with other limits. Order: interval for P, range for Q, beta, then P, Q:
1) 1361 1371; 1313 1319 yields 0.5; 68.8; 144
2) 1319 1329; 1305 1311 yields 1.0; 146.4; 146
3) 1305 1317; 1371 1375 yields 2.7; 145.0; 53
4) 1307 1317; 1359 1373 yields 2.1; 145.2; 70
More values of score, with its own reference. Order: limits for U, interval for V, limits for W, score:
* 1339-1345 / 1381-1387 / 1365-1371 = 19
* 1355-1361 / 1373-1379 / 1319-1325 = 21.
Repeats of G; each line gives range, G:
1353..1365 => 9.7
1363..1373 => 7.9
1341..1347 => 11.8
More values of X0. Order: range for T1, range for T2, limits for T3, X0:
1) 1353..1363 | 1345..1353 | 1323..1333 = 0.23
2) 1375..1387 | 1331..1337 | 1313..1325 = 0.23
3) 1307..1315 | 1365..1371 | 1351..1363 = 0.21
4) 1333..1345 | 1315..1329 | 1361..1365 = 0.16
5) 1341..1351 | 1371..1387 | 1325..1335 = 0.17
